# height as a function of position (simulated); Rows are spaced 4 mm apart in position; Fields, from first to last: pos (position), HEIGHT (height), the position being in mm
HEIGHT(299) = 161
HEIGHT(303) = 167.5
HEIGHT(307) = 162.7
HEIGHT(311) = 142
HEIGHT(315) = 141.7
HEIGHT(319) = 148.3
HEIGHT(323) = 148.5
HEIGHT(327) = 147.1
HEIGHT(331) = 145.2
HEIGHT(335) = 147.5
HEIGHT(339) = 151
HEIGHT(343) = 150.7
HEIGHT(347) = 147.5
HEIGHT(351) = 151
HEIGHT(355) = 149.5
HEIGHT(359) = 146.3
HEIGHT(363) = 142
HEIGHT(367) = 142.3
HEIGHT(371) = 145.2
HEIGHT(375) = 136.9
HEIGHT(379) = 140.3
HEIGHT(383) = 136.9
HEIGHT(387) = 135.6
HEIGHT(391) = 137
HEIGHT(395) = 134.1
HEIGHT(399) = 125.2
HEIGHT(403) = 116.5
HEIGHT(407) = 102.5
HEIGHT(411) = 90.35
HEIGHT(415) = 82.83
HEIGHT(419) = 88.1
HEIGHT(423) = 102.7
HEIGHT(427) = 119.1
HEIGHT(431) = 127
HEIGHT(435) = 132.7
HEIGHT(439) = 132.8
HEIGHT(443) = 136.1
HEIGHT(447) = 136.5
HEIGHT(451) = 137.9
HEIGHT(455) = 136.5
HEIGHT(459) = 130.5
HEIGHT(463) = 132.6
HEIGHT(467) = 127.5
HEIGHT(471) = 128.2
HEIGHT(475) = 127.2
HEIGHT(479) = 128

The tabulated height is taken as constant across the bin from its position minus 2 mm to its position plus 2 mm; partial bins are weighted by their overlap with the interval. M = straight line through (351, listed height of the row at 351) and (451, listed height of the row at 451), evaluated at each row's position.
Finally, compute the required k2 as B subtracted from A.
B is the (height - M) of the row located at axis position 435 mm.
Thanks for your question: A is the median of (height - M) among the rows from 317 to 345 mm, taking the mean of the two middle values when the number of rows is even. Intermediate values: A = -6.2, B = -7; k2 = 1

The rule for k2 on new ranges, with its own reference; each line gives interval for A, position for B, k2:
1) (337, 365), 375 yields 9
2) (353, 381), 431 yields 7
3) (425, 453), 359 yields -3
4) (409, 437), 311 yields -25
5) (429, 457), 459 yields 4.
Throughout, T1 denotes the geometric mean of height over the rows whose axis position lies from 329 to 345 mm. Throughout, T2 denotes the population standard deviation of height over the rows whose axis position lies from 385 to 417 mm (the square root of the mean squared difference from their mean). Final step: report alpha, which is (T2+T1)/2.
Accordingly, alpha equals 84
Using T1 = 149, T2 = 20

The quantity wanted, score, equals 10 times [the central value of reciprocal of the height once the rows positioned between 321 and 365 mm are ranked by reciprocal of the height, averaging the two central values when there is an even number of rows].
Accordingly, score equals 0.068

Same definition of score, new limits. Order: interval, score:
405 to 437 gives 0.097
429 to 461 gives 0.074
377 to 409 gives 0.074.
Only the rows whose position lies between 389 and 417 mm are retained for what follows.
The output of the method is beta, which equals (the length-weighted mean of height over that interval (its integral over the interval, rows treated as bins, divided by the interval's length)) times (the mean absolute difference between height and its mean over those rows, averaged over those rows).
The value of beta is 2003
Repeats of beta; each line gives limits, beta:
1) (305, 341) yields 580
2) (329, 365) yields 354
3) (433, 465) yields 309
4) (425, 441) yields 620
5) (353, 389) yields 534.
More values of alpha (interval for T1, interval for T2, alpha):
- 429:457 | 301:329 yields 72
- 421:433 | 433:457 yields 59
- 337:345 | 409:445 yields 86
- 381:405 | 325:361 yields 66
